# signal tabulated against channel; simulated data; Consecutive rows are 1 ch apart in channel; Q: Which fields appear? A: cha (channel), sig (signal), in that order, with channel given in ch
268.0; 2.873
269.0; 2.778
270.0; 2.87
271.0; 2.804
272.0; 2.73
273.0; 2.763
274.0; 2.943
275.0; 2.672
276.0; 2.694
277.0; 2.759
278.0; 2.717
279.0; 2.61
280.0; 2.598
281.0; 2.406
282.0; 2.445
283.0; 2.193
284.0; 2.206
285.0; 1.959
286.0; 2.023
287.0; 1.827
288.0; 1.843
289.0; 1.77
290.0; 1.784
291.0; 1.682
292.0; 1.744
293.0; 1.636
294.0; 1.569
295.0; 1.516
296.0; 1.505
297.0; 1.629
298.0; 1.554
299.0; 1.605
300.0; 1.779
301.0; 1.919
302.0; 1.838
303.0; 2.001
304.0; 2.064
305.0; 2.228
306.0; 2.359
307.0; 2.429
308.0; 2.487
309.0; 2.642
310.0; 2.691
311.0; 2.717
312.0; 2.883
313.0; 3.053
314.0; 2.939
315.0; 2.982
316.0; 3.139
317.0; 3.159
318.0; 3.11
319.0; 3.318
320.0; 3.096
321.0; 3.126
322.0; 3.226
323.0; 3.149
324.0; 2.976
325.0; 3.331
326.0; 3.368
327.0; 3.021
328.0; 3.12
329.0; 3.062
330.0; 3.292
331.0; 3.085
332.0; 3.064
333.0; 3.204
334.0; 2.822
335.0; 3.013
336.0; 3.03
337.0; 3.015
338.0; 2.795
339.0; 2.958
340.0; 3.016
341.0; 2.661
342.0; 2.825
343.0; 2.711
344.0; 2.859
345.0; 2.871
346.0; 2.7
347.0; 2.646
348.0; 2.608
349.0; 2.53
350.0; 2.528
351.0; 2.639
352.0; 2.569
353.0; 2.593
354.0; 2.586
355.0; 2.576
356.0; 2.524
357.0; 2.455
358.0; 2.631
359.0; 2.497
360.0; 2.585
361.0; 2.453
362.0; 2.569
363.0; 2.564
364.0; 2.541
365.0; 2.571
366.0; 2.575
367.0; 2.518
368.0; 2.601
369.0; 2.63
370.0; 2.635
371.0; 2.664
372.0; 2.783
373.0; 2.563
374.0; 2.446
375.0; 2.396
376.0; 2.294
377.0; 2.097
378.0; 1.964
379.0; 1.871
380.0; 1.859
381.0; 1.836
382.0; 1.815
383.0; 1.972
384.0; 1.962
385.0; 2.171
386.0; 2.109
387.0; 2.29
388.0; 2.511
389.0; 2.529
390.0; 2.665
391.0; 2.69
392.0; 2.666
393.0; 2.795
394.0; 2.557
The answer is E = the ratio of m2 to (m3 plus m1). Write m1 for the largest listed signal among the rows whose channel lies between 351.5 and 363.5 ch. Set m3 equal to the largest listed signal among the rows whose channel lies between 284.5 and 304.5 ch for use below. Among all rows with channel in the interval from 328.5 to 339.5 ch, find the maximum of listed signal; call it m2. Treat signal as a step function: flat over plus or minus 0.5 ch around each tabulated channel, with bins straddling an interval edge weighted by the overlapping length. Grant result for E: 0.70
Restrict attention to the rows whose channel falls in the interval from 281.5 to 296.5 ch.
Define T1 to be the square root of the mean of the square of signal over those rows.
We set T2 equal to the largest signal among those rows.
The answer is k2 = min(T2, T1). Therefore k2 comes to 1.87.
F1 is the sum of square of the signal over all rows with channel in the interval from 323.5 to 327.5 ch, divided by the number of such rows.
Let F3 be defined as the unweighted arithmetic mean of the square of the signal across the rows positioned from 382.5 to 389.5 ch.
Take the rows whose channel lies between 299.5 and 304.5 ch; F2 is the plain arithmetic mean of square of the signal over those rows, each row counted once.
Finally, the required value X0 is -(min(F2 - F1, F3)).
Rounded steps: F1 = 10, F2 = 3.7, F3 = 5.0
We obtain 6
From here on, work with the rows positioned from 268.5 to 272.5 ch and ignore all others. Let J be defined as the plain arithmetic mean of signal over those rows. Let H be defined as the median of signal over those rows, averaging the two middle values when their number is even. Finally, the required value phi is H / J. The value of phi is 1.00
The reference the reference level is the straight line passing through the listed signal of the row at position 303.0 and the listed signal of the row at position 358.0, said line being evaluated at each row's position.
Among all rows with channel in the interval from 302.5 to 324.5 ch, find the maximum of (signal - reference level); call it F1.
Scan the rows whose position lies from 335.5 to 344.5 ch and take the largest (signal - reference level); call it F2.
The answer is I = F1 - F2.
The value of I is 0.5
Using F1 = 1.13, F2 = 0.65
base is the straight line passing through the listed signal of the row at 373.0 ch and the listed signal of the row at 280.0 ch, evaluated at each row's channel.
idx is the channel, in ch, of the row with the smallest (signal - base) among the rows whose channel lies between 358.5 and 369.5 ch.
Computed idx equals 361.0 ch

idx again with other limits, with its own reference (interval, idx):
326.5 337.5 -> 334.0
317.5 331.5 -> 324.0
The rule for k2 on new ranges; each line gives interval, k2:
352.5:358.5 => 2.56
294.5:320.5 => 2.48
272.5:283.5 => 2.63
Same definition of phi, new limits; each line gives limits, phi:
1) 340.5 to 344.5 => 1.00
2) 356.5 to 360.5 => 1.00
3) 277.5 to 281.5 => 1.01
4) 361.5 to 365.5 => 1.00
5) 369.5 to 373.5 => 1.00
